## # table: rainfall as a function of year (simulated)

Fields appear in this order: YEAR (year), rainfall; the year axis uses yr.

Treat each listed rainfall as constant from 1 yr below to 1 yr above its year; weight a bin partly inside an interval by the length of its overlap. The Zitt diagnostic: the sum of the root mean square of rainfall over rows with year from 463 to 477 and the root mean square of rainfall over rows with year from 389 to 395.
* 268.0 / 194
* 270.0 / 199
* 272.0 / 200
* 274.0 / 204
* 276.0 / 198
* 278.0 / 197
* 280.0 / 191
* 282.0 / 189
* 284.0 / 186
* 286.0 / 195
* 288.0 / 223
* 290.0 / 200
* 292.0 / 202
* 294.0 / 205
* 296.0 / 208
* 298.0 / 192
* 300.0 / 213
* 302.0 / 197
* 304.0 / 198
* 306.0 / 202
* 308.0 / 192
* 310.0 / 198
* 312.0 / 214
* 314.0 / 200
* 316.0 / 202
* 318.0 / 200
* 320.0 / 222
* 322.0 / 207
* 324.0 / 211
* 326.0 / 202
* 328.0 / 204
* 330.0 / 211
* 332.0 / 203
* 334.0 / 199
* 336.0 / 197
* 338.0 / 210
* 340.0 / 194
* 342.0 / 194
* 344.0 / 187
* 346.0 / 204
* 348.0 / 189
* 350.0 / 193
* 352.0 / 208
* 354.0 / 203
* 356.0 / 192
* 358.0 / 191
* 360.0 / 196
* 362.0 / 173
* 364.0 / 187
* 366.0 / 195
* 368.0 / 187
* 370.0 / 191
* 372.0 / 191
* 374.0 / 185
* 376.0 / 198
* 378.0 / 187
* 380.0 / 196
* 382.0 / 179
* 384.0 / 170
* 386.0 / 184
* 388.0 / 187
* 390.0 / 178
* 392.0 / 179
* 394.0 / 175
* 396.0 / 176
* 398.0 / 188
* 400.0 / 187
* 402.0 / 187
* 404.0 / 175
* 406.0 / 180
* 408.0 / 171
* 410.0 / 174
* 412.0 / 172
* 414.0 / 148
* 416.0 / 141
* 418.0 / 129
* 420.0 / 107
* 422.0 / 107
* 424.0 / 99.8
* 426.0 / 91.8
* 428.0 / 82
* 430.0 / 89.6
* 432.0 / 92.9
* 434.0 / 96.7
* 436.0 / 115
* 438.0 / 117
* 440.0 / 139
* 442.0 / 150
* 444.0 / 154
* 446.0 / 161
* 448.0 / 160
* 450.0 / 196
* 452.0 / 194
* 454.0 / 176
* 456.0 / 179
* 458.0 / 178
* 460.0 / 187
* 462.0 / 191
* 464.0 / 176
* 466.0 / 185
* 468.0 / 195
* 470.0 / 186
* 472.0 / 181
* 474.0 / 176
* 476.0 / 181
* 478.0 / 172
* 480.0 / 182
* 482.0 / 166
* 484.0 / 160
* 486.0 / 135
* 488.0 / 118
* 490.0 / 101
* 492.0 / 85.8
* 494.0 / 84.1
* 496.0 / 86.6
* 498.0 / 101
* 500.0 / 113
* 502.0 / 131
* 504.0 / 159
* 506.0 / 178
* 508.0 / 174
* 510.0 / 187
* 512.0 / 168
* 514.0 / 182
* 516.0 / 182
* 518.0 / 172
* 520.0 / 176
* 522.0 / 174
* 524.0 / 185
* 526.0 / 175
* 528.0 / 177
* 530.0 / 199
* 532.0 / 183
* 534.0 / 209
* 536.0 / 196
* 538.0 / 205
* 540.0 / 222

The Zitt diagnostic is 360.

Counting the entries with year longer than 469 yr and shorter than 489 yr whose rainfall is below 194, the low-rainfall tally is 10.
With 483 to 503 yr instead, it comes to 10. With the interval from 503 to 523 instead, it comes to 10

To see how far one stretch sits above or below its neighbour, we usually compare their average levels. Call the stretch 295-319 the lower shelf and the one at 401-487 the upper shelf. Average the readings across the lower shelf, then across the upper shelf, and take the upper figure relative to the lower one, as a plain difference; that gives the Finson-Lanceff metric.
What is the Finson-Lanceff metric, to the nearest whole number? -47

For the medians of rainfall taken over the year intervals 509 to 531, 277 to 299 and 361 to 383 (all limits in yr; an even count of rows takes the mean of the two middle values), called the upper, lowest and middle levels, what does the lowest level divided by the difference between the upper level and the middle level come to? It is -20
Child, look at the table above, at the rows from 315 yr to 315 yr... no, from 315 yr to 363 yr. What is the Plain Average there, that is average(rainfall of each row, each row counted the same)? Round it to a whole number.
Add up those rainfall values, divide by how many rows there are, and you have 200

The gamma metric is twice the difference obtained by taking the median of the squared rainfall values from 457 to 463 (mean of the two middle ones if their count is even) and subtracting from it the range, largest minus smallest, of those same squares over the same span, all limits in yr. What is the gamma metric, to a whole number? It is 60344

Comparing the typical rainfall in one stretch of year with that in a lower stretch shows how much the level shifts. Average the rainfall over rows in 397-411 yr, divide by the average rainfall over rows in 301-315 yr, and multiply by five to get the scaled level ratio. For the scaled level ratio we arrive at 4.5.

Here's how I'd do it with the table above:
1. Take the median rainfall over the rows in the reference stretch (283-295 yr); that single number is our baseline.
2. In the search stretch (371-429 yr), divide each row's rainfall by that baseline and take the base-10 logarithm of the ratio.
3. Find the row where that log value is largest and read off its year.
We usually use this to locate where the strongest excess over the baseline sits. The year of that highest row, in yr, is 376.0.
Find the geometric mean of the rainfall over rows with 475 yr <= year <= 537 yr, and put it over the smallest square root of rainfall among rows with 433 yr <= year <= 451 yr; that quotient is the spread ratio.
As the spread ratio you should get 15.5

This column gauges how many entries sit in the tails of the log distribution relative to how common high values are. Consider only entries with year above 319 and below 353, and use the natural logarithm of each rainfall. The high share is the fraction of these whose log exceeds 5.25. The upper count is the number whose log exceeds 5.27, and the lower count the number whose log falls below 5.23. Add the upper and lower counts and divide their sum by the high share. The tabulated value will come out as 14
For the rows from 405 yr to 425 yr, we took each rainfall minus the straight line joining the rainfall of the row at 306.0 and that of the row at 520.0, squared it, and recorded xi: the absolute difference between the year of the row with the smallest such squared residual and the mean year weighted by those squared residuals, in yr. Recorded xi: 14.3 yr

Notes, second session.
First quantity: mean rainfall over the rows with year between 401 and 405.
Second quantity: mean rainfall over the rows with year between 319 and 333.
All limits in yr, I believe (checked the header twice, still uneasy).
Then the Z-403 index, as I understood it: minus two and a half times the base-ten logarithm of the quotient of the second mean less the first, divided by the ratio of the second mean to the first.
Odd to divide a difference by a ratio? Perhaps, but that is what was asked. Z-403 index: -3.4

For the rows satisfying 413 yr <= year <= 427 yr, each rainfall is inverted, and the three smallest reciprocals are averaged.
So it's 0.0072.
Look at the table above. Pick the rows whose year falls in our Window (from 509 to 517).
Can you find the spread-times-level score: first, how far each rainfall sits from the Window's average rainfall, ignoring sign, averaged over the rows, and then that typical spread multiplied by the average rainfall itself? 1056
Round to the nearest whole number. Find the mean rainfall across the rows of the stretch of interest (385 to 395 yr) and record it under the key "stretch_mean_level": 181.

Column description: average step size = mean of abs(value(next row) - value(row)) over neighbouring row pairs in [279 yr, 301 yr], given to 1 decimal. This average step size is 11.0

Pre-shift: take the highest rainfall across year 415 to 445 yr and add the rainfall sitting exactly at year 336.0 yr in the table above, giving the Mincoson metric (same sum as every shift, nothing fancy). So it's 351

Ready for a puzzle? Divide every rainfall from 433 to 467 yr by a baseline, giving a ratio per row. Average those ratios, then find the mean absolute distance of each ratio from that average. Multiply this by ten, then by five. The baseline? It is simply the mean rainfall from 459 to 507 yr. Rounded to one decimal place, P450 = 7.9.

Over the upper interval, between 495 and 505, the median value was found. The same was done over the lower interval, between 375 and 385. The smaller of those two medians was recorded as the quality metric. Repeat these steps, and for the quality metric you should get 113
